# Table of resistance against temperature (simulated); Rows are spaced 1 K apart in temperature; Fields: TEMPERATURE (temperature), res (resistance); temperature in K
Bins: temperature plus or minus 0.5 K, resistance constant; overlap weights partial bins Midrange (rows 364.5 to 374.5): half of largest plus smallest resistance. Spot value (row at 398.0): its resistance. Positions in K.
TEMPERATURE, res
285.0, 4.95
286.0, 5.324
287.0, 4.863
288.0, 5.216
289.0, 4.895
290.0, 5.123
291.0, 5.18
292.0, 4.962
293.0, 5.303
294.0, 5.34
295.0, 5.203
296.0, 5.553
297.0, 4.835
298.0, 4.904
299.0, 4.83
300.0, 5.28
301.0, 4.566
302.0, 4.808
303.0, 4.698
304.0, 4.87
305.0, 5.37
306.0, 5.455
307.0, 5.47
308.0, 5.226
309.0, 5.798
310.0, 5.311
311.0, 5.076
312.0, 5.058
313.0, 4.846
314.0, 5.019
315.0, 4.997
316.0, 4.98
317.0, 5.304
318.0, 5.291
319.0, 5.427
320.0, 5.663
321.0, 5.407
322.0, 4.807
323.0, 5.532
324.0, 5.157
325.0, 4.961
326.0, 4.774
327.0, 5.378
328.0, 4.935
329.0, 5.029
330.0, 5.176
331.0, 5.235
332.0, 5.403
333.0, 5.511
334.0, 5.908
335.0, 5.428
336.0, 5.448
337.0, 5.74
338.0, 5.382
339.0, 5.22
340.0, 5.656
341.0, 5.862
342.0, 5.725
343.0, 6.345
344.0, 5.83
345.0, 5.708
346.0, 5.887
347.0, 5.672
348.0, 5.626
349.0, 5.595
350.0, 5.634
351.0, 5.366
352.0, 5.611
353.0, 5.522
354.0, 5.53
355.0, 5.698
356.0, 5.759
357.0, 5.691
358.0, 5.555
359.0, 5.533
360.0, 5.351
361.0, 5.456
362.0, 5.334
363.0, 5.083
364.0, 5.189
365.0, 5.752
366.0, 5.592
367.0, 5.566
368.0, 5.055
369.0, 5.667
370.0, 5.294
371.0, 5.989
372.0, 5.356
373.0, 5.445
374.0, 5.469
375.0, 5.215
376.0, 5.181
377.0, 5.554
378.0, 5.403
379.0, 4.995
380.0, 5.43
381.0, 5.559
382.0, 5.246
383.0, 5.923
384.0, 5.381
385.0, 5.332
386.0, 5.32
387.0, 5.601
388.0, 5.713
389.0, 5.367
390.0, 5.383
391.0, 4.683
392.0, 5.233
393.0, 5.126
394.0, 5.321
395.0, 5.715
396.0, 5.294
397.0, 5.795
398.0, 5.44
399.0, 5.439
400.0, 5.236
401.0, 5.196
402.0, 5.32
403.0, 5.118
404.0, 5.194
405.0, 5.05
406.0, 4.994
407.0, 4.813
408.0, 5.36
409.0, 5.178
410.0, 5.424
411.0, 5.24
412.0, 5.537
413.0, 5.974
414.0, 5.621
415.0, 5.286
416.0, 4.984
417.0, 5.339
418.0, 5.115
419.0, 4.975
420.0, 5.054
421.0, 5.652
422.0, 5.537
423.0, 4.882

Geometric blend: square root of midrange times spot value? 5.48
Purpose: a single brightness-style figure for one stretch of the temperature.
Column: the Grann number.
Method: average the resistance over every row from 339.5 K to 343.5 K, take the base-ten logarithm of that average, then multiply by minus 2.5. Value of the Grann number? -1.93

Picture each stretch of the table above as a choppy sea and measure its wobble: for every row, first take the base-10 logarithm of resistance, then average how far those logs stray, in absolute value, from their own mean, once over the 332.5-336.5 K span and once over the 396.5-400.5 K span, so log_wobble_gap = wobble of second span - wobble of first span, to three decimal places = 0.000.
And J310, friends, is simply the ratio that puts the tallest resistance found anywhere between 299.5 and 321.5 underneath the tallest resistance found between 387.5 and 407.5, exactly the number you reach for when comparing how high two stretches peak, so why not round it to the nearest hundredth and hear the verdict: 1.00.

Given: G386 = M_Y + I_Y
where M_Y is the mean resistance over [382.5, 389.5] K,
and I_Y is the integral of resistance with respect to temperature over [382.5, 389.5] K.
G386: 44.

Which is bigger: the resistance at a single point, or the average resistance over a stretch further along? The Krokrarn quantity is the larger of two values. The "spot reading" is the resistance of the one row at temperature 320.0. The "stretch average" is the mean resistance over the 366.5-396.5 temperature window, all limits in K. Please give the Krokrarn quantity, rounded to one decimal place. 5.7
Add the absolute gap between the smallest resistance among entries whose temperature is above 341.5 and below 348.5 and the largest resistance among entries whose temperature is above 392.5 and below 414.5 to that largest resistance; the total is 6.3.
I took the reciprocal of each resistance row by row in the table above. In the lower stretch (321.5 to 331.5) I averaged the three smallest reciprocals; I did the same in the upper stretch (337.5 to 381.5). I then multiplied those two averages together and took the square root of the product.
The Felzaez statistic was 0.175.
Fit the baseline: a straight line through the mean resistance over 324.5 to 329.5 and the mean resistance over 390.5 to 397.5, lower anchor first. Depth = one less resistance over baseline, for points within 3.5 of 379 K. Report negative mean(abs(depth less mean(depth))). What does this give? -0.032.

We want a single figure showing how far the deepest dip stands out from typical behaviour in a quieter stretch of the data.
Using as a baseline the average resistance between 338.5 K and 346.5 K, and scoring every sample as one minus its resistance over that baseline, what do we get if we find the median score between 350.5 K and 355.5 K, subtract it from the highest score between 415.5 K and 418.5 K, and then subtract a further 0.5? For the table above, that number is -0.41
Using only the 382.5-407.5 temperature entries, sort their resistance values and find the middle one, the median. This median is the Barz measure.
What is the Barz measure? 5.32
